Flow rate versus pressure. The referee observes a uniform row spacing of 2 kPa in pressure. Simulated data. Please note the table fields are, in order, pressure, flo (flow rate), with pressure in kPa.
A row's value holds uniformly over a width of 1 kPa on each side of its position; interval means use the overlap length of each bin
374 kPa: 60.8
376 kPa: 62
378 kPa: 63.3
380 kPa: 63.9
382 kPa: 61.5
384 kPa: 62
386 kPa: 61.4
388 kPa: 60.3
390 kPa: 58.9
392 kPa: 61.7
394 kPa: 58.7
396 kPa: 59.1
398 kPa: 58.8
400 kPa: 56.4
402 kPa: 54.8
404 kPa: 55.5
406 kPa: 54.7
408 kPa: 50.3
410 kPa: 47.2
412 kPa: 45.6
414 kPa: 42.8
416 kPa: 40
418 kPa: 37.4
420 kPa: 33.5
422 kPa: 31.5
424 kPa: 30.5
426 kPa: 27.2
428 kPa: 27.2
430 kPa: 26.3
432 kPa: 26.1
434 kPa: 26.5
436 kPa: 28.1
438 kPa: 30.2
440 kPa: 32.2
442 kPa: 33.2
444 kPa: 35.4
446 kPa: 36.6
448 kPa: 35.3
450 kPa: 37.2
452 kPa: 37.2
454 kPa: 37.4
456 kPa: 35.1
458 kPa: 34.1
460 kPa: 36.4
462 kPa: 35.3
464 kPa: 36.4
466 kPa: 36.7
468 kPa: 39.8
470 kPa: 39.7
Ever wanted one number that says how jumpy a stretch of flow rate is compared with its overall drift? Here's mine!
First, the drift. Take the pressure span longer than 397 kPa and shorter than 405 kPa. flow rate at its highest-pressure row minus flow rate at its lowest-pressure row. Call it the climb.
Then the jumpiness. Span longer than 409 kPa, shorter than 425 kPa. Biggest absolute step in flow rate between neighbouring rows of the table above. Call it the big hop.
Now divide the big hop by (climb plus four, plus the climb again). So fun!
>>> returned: -1.5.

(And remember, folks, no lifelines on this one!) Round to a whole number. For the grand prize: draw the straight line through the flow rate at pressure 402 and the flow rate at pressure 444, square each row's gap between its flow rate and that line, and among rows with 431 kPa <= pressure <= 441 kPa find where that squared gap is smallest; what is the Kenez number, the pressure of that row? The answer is 440 kPa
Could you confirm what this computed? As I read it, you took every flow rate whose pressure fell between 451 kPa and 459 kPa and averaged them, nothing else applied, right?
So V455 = 36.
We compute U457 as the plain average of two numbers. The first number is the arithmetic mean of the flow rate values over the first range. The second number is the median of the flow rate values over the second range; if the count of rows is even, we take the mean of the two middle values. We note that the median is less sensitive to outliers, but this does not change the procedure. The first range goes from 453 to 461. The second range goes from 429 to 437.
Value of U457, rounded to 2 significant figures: 31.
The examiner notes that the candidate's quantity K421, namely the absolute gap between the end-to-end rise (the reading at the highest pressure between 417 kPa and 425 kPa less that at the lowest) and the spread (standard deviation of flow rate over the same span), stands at 10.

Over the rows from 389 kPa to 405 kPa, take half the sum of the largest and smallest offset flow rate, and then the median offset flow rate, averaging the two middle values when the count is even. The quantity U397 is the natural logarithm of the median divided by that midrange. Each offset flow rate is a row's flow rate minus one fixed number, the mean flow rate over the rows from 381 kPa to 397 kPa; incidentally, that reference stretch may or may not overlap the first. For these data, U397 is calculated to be -0.26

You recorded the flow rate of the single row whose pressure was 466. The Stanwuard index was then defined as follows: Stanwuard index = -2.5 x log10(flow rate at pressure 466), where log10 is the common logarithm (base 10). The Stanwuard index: -3.91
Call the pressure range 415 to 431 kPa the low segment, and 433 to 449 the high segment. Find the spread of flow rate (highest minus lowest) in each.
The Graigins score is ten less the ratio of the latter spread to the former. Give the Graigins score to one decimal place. 9.3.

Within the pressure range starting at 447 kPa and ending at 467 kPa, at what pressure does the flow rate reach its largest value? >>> 454 kPa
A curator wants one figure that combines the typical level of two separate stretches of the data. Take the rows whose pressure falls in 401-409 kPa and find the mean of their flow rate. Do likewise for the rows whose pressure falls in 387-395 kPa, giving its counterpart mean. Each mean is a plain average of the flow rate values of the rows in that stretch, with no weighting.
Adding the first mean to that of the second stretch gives 114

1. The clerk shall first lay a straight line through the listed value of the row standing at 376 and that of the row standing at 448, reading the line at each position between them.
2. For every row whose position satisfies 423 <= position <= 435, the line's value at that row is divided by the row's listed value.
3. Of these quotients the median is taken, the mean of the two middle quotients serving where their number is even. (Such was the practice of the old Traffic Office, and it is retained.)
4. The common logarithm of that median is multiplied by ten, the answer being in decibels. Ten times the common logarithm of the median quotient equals 2.0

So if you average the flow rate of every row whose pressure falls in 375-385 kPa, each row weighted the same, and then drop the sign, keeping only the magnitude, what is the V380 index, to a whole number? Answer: 63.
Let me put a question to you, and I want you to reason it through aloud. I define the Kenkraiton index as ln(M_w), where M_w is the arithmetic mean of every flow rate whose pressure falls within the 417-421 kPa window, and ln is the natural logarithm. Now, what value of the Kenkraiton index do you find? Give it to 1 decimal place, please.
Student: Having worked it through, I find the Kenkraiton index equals 3.6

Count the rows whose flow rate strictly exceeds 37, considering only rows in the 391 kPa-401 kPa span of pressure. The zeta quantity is 5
